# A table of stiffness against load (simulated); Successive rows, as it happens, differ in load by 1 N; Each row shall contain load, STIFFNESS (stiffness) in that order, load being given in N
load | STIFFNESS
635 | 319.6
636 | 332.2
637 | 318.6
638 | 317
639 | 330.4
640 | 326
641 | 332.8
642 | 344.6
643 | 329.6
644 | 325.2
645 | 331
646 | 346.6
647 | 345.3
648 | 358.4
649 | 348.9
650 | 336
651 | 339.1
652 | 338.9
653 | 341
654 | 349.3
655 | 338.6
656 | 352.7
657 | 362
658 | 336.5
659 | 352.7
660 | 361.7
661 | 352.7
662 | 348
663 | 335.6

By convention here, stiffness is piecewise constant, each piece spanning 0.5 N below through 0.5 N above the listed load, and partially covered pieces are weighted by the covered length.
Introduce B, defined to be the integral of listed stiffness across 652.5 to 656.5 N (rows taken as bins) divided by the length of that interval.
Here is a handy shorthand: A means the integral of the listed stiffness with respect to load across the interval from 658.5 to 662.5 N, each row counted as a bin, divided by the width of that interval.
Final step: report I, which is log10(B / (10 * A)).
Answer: -1.01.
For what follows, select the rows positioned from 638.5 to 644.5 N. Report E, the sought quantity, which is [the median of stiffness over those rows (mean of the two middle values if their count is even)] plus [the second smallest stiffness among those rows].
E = 656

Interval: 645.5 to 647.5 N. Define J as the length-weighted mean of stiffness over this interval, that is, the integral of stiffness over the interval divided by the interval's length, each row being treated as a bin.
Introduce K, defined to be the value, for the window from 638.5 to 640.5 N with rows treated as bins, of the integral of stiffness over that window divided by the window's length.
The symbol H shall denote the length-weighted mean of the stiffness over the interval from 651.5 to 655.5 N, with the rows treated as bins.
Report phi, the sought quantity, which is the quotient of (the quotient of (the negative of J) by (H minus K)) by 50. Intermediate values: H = 342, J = 346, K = 328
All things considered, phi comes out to -0.5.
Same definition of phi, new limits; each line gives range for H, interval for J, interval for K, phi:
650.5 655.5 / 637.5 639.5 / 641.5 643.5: -1.5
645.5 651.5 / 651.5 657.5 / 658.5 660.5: 0.6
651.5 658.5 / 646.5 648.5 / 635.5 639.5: -0.3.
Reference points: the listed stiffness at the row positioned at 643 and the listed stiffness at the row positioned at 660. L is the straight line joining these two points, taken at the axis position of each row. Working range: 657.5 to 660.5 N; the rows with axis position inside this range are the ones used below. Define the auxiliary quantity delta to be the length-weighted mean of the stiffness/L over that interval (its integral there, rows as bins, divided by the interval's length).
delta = 0.973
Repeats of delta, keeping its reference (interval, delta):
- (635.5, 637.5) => 1.026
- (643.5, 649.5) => 1.019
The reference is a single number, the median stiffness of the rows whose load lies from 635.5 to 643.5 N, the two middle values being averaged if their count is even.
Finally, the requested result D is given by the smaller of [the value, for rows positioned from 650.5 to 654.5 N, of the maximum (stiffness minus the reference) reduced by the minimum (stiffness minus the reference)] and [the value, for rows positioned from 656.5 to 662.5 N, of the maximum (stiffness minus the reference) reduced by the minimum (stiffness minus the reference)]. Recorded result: 10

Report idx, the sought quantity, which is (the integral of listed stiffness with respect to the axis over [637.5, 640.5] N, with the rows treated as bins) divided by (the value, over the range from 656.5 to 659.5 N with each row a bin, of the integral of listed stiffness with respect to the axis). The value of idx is 0.93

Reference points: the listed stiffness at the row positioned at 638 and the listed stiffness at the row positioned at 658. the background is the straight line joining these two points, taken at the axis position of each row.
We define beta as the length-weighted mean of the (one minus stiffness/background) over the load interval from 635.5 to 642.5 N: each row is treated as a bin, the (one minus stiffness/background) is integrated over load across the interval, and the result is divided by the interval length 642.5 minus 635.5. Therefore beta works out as -0.034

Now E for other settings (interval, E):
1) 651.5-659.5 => 684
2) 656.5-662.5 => 701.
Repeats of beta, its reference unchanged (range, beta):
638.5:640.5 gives -0.031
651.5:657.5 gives -0.042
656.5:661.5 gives -0.046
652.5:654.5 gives -0.039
